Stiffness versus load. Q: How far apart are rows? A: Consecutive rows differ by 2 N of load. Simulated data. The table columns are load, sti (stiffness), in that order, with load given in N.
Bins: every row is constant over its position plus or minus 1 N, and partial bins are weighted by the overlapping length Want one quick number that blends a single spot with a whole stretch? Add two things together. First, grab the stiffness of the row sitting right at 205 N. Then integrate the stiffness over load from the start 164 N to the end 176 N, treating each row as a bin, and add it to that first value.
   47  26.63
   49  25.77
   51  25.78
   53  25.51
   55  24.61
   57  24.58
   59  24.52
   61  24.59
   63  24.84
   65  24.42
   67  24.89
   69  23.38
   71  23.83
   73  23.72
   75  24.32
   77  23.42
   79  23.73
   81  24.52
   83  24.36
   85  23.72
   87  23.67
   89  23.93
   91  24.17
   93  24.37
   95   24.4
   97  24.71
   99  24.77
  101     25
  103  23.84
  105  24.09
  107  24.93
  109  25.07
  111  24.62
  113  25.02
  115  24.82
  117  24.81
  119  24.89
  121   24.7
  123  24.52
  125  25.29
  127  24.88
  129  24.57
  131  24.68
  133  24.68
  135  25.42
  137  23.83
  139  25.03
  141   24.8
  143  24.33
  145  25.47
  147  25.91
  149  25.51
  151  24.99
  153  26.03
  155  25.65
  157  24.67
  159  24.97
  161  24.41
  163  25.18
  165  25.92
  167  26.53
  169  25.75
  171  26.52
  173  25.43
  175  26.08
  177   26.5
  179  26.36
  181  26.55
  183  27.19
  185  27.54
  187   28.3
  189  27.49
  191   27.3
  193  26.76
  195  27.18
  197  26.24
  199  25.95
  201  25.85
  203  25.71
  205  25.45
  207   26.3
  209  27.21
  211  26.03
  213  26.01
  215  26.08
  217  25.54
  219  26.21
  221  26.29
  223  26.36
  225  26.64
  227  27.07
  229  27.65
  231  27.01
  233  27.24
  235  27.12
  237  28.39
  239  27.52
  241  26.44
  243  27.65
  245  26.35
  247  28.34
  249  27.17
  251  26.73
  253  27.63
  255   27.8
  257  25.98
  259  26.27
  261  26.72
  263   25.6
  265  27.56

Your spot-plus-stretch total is 338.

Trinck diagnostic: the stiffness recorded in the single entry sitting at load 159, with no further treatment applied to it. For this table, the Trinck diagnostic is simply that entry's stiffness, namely 24.97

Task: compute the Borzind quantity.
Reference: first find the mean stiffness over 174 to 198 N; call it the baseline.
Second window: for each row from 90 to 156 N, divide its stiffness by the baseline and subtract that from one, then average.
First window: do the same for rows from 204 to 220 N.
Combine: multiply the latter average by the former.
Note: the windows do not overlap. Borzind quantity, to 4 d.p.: 0.0025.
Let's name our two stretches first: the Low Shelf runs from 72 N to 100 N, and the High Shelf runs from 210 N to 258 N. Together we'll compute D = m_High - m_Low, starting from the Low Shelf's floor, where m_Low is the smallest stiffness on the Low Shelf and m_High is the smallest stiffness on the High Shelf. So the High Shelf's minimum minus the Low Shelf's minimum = 2.1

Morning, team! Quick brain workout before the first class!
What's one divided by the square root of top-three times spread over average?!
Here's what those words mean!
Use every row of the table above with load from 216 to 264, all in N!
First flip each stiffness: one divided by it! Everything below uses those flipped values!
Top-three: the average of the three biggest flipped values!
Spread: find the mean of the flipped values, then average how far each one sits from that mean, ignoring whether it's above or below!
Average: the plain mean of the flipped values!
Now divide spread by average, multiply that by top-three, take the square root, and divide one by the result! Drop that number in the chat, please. 33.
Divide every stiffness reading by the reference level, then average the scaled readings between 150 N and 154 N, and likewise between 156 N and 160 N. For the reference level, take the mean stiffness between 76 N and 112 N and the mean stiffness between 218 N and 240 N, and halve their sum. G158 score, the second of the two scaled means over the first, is 0.97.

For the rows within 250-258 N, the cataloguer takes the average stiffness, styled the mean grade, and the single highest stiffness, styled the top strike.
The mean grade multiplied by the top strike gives 752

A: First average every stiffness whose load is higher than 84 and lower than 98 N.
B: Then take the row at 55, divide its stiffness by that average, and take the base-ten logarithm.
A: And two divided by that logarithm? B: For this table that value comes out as 238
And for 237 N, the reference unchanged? 28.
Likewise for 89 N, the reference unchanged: -531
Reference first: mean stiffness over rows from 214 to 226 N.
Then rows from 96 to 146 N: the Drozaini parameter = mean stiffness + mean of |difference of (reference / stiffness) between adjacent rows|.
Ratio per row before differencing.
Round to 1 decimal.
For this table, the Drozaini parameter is 24.8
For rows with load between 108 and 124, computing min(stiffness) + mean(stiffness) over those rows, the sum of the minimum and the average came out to 49.3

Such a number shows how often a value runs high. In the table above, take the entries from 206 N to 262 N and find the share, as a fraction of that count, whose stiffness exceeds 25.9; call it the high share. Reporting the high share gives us 1.0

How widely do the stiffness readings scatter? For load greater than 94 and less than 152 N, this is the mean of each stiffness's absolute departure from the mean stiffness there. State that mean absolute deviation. 0.33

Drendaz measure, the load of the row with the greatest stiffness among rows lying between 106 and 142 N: 135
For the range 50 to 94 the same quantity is 51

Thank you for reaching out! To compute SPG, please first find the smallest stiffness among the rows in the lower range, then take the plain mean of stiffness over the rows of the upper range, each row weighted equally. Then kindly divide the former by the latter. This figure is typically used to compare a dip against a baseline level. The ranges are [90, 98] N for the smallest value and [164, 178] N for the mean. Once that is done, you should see 0.926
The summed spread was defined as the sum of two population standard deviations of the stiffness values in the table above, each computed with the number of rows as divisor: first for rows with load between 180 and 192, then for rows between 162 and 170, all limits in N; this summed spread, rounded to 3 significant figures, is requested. 1.00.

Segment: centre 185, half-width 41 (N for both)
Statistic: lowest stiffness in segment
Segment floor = 24.41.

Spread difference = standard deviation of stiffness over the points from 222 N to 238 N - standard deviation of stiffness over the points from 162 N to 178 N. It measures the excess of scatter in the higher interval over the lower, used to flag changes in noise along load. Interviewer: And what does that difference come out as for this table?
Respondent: 0.10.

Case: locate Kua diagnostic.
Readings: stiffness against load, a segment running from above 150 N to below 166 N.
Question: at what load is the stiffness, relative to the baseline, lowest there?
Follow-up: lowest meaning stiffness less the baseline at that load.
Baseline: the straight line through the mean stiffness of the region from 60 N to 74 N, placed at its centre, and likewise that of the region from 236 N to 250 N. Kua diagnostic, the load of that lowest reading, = 161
